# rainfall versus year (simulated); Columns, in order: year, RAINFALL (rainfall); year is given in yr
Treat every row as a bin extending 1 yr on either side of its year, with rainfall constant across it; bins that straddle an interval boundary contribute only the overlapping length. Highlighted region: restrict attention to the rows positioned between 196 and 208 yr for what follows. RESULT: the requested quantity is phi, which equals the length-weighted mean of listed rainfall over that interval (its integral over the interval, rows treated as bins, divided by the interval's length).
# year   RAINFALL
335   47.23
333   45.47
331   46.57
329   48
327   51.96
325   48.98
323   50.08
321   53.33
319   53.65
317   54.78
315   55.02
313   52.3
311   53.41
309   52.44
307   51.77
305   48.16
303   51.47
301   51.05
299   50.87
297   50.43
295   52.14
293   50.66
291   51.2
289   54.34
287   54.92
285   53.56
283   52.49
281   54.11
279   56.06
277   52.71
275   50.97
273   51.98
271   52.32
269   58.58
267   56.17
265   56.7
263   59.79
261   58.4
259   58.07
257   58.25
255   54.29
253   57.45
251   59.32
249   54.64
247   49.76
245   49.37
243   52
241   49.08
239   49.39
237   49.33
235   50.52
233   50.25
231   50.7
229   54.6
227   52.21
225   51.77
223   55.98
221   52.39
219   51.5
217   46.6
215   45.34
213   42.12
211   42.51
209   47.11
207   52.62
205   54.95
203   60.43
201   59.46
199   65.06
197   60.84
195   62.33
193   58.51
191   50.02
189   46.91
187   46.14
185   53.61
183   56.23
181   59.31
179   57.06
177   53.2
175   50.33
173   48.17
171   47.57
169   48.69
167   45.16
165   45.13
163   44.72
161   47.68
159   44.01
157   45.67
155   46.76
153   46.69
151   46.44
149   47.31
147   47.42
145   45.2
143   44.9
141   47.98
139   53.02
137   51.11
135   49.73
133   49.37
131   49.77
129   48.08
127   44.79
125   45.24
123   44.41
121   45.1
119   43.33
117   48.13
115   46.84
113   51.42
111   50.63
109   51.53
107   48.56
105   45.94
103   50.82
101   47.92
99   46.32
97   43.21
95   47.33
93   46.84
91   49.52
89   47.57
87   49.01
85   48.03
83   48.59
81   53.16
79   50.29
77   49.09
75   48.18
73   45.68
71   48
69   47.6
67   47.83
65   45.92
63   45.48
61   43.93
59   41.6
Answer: 59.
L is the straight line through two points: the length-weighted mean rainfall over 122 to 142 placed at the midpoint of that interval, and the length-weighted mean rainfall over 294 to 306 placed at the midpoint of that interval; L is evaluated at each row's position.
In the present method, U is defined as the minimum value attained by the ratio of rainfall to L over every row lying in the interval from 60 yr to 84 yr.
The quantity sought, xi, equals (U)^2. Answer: 0.86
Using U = 0.93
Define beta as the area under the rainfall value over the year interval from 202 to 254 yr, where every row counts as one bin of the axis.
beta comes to 2664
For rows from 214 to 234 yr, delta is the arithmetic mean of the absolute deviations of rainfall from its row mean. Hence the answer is 2.3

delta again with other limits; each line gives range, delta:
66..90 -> 1.2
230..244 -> 0.8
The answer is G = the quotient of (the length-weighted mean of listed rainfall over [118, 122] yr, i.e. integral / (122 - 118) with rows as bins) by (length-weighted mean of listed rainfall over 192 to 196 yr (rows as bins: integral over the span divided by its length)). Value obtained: 0.73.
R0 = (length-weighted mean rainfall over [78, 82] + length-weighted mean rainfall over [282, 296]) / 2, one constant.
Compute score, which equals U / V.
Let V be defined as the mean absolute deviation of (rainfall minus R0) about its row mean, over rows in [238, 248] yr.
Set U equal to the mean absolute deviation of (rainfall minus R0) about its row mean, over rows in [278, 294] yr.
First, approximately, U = 1.5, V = 0.8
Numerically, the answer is 1.8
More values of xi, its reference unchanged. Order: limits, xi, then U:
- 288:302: 0.99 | 1.00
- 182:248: 0.72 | 0.85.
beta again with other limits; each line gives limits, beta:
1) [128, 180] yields 2502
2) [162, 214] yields 2716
